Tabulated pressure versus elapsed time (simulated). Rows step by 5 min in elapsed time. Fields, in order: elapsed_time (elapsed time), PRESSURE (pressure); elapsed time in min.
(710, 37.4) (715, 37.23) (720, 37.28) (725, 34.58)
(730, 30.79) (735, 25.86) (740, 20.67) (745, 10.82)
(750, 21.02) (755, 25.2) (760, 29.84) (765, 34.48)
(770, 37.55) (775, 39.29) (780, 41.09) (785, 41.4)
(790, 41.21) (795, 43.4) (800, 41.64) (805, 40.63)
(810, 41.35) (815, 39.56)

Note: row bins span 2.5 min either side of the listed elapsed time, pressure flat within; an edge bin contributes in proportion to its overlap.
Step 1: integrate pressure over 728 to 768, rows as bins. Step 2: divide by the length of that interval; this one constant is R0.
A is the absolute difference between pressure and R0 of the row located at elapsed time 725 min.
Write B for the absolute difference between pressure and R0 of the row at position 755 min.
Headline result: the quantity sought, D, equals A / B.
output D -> 34.4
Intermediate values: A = 9.7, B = 0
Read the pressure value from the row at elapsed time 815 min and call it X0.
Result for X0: 39.56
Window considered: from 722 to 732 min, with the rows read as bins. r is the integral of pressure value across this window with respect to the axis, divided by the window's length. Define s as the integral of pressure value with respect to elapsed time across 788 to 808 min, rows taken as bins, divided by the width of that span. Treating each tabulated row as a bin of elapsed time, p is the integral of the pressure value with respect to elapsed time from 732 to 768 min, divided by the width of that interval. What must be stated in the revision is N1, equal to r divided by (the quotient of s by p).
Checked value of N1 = 19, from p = 24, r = 33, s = 42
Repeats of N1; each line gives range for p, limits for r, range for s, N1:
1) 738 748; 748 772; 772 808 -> 11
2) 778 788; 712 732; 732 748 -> 74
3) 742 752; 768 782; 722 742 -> 22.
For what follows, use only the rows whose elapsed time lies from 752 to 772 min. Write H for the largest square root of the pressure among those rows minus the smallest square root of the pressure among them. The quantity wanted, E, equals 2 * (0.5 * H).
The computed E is 1.11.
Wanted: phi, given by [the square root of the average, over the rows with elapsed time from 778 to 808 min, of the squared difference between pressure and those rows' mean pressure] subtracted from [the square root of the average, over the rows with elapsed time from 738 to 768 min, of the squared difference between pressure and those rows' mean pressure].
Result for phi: 7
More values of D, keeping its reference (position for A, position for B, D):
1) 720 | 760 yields 2.5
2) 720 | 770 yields 1.0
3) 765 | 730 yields 1.6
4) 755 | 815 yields 0.0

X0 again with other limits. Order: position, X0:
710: 37.4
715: 37.23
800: 41.64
